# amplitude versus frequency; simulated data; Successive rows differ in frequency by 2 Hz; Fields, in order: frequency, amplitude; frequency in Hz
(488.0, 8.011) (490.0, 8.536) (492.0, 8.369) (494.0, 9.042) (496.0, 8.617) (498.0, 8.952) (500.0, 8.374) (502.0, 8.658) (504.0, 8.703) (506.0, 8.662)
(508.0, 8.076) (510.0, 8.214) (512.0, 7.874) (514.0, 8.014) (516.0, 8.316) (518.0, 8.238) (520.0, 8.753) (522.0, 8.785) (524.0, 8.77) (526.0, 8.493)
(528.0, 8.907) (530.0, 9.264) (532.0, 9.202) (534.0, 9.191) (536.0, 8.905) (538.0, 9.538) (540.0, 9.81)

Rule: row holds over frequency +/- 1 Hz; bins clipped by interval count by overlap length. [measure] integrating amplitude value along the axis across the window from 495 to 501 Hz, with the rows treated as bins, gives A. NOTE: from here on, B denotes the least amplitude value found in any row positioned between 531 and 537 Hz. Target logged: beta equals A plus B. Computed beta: 60.8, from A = 52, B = 8.905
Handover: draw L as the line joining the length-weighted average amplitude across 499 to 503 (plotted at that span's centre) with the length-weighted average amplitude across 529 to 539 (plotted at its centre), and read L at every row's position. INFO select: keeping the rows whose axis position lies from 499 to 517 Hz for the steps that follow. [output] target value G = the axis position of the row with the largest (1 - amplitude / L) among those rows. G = 512.0 Hz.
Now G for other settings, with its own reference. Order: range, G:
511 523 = 512.0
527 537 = 536.0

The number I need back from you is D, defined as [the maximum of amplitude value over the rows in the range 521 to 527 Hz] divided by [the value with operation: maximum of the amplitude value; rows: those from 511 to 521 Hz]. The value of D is 1.00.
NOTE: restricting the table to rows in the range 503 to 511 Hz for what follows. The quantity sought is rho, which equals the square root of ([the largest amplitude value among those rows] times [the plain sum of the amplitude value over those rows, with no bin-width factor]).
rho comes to 17.1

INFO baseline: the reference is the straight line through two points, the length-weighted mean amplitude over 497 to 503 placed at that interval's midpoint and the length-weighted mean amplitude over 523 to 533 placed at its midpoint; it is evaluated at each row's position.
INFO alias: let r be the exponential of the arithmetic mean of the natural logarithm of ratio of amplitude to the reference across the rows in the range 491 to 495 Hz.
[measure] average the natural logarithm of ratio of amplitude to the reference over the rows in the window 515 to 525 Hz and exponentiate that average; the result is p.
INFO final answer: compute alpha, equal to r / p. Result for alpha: 1.05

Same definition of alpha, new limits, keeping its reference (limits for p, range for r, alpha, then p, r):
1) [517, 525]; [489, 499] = 1.04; 0.97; 1.01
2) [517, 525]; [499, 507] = 1.02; 0.97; 0.99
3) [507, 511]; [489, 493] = 1.06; 0.93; 0.99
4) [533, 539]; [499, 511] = 0.95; 1.02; 0.97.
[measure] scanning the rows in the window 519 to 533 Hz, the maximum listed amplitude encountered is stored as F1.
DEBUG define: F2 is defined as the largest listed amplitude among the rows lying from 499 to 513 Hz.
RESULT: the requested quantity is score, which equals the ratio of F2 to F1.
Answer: 0.94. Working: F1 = 9.264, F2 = 8.703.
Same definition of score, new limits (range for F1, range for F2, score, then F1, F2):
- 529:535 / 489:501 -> 0.98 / 9.264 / 9.042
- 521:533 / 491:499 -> 0.98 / 9.264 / 9.042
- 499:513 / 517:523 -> 1.01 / 8.703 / 8.785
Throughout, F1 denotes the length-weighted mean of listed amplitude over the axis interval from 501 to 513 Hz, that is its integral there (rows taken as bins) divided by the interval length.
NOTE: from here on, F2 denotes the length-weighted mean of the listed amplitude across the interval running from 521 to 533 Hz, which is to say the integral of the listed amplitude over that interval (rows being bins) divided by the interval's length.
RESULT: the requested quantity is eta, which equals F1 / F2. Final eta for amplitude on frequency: 0.94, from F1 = 8.36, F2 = 8.9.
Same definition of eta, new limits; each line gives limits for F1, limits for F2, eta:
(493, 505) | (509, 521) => 1.06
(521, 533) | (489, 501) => 1.03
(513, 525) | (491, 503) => 0.98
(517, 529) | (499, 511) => 1.02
